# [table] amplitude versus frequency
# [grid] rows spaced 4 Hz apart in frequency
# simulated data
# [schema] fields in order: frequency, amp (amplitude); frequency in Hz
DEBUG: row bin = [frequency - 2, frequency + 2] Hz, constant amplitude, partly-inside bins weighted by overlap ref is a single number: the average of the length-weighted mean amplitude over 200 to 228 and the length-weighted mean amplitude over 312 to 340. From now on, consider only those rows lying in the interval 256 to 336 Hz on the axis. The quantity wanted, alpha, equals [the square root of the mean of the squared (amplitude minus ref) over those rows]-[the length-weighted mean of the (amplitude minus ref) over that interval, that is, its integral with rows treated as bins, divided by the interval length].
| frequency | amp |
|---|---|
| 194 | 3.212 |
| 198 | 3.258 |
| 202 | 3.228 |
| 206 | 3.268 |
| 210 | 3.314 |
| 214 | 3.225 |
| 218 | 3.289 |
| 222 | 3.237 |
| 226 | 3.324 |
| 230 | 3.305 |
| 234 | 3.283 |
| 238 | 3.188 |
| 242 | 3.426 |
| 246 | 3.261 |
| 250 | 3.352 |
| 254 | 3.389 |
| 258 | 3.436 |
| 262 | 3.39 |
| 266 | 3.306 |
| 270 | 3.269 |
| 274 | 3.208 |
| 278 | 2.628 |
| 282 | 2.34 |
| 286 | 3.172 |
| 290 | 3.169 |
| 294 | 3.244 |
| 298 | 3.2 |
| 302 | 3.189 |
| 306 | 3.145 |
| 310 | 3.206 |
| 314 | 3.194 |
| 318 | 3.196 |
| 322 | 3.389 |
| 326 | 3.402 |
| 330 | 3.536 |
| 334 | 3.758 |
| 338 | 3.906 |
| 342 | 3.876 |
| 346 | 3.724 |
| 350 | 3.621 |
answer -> 0.49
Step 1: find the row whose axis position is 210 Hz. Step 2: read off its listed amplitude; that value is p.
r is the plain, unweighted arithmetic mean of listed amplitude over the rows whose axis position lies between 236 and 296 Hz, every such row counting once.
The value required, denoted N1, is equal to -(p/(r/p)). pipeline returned -3.45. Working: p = 3.314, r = 3.19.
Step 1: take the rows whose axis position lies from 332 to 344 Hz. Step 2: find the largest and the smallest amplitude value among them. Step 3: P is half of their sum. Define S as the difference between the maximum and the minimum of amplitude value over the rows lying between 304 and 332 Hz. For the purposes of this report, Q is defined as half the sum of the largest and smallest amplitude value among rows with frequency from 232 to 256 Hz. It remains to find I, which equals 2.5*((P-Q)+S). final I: 2.3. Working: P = 3.8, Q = 3.31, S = 0.4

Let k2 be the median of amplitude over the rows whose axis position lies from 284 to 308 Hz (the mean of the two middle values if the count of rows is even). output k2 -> 3.18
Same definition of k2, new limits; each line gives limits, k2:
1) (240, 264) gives 3.39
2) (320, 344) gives 3.65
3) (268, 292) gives 3.17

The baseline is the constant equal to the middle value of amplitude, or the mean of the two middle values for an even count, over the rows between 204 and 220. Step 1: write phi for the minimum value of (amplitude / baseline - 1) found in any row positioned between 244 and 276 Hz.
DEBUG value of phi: -0.022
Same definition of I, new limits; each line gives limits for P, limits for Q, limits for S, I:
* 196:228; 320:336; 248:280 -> 1.3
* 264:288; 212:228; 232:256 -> -0.5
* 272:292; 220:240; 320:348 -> 0.1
